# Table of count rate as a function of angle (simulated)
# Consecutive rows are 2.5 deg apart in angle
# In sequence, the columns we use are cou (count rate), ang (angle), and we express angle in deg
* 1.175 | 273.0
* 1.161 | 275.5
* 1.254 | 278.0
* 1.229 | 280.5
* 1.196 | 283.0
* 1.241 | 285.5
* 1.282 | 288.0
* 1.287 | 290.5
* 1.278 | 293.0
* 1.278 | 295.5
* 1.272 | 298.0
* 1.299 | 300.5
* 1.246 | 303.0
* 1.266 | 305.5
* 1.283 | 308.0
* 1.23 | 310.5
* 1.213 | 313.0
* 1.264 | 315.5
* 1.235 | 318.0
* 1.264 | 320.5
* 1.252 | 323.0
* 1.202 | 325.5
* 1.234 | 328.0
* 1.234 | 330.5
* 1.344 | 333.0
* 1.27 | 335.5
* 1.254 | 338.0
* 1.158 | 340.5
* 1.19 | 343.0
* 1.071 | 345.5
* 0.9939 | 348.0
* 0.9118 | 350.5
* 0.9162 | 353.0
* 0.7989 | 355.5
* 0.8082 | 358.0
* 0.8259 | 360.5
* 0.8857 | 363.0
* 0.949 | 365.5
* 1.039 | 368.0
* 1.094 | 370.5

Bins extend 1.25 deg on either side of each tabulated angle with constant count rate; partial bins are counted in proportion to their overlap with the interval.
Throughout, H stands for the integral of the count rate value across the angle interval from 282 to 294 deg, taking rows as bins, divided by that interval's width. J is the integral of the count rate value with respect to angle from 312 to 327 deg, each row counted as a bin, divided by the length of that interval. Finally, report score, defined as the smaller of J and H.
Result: 1.24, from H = 1.26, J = 1.24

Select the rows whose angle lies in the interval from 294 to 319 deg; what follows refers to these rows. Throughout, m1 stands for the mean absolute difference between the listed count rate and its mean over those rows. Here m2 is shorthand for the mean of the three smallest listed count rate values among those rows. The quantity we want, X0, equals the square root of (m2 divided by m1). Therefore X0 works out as 7.5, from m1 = 0.022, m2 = 1.23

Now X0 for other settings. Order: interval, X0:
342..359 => 2.8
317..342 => 6.1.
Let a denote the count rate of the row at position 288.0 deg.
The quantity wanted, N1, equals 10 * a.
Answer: 12.8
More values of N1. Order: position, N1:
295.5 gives 12.8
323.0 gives 12.5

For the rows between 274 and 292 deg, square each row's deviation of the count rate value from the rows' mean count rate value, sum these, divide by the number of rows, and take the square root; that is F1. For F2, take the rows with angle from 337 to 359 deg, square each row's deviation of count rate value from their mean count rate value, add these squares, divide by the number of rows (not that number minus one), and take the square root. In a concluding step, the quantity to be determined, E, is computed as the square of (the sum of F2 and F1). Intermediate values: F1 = 0.04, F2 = 0.16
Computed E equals 0.040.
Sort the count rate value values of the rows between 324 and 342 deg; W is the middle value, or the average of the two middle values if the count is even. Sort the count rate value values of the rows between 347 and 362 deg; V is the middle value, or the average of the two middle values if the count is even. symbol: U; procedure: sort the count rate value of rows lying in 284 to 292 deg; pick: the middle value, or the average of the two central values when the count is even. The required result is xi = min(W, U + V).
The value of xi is 1.23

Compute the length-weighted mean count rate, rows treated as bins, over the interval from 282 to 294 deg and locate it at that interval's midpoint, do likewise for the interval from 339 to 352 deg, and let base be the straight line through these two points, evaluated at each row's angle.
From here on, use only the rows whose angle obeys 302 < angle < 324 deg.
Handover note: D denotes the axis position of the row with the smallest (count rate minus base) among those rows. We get 303.0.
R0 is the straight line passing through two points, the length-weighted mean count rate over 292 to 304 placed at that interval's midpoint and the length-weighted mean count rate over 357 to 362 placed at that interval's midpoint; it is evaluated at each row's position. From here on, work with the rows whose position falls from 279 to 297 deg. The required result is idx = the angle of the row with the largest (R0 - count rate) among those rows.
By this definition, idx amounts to 283.0 deg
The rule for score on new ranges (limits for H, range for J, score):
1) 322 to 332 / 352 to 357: 0.85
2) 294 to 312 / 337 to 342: 1.20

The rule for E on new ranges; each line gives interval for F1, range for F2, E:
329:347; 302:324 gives 0.010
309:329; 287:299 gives 0.001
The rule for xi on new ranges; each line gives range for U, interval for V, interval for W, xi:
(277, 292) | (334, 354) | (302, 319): 1.25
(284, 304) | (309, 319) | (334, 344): 1.22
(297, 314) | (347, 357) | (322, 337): 1.24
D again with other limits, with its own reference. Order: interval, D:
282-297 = 283.0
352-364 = 355.5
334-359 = 355.5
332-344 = 340.5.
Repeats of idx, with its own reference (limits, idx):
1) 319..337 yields 325.5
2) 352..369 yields 355.5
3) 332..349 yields 348.0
